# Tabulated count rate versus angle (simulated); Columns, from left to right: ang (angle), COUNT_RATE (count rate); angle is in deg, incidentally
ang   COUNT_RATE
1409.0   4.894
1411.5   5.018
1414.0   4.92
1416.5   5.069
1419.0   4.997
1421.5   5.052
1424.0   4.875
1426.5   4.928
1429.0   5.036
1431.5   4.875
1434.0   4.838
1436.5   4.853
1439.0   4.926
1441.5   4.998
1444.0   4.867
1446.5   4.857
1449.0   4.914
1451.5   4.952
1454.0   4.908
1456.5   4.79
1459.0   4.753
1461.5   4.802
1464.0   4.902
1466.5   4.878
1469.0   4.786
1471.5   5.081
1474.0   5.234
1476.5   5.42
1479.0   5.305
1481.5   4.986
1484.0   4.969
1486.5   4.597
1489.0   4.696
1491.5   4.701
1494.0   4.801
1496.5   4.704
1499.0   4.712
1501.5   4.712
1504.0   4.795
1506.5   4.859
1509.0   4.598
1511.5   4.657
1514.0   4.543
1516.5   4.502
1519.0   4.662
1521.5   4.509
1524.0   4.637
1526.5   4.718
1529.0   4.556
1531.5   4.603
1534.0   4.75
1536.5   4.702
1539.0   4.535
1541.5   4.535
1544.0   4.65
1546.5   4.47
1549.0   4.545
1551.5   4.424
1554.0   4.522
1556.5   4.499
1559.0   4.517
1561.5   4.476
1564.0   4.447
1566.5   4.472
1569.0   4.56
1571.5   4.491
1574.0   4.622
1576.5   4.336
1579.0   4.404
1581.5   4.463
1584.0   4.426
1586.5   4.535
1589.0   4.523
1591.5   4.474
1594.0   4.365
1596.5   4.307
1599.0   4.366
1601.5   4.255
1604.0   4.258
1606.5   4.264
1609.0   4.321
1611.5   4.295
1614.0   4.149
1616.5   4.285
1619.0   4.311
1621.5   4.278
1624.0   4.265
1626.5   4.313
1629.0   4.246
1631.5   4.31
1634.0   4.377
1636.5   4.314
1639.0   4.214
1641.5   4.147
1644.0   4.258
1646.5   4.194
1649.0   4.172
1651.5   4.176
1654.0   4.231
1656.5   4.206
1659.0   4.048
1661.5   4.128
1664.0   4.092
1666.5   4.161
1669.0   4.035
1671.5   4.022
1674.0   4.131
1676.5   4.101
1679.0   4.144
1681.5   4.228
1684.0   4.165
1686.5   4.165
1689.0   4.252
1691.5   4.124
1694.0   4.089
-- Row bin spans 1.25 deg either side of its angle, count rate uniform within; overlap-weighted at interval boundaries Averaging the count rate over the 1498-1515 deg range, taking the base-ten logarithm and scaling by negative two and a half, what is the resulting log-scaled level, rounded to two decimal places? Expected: -1.68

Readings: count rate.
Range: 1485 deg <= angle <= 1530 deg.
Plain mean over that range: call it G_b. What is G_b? 4.7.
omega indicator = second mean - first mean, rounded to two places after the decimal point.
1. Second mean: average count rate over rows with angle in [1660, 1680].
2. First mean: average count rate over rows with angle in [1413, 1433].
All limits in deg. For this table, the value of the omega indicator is -0.87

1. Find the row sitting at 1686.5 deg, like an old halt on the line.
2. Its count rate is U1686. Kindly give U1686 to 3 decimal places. 4.165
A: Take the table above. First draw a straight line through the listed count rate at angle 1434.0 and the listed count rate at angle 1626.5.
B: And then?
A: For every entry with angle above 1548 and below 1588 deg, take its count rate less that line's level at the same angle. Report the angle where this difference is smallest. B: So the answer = 1576.5 deg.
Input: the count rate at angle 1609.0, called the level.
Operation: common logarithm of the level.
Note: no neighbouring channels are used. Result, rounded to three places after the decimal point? 0.636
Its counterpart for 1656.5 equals 0.624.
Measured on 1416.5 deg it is 0.705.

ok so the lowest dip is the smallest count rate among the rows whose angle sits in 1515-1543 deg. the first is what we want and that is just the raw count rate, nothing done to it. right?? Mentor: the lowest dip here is 4.502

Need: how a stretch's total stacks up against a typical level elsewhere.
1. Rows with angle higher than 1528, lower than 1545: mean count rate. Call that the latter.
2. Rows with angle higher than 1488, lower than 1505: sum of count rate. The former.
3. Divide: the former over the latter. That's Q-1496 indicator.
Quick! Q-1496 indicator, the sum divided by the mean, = 7.17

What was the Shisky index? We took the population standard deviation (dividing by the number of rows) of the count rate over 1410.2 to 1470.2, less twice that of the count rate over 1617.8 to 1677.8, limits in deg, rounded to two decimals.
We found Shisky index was -0.11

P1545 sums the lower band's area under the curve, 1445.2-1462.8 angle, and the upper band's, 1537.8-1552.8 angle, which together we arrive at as 153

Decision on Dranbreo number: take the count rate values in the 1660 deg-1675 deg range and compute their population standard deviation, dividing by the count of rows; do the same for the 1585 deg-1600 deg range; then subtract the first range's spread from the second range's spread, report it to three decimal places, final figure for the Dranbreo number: 0.036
